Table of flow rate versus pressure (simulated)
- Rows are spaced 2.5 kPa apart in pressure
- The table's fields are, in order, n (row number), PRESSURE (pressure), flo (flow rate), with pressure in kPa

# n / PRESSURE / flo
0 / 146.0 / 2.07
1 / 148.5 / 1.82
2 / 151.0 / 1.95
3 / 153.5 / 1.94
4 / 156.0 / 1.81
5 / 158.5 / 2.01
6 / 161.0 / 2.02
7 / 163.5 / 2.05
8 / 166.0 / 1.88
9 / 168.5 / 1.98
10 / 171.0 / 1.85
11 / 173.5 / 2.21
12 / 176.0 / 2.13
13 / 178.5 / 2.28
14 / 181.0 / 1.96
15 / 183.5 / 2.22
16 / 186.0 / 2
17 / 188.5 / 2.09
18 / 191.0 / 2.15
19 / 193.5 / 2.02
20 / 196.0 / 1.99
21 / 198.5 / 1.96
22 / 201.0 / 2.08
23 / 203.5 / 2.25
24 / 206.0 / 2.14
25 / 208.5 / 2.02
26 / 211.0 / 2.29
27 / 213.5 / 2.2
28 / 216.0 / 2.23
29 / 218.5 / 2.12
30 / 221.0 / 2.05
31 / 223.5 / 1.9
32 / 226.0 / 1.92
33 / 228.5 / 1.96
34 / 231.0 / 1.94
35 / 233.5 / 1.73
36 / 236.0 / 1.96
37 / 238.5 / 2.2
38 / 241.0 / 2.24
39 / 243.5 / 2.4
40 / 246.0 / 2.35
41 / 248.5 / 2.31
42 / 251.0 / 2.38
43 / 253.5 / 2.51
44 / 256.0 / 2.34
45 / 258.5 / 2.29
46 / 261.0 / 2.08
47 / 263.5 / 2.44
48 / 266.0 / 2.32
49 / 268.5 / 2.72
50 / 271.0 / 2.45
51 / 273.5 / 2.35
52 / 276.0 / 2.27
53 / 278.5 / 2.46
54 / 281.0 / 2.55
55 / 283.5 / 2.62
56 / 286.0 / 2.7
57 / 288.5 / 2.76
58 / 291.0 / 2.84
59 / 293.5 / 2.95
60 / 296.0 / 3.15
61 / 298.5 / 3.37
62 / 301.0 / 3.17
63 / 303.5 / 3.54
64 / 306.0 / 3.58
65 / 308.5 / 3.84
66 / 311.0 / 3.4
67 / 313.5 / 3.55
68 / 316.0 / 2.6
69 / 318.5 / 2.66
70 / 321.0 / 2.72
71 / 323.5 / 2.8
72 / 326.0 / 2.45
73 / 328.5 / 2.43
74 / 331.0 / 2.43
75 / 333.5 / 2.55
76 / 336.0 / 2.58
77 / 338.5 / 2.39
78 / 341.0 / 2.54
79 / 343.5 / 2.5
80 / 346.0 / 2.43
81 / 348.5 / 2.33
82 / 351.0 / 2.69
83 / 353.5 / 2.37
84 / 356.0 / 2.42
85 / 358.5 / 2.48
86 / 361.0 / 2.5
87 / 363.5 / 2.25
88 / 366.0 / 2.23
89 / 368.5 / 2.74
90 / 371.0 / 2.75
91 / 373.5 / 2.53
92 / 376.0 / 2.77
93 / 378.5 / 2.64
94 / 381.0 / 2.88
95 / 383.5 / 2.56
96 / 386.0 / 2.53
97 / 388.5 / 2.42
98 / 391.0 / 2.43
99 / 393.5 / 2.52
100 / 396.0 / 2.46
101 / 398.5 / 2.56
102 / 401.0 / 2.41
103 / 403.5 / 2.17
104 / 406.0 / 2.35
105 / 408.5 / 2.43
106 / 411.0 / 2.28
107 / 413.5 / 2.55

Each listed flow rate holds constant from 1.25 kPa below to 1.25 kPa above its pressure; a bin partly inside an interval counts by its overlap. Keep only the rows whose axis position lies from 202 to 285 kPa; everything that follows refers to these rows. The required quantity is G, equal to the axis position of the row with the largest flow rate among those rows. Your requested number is 268.5 kPa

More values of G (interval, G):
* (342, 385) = 381.0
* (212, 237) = 216.0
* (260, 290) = 288.5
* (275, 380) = 308.5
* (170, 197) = 178.5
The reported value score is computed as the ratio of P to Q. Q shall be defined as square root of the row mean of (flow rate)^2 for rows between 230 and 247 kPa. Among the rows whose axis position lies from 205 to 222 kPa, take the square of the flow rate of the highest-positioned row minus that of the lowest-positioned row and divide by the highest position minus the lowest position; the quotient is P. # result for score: -0.012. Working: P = -0.03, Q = 2.13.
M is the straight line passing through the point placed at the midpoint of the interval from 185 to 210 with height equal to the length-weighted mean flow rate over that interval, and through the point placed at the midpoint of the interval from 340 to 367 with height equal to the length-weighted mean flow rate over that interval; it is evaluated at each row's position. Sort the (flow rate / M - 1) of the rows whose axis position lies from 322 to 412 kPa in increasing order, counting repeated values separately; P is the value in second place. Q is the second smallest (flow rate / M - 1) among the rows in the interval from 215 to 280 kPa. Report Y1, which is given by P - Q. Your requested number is 0.00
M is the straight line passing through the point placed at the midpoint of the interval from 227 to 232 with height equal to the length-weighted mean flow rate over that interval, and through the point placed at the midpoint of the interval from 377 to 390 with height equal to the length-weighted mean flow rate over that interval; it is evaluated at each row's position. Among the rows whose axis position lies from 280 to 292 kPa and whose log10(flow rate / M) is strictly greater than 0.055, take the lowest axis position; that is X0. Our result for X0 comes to 281.0 kPa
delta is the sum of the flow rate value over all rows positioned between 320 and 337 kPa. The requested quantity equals 18.0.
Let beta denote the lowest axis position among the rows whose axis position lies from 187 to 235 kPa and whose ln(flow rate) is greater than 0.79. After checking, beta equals 203.5 kPa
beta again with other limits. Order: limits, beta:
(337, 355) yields 338.5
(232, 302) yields 241.0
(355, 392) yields 356.0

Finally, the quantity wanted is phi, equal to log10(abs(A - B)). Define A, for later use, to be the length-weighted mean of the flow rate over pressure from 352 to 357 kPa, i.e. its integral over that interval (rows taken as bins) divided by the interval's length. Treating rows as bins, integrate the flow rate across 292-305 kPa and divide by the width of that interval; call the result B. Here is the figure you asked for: -0.1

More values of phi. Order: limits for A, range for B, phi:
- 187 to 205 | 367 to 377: -0.2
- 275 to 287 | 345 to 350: -0.9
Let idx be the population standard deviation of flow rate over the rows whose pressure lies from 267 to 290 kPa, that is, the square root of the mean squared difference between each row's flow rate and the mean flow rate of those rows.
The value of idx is 0.16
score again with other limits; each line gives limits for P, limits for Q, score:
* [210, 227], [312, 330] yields -0.038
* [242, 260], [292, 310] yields -0.010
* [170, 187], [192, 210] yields 0.019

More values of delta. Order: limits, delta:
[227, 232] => 3.9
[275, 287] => 12.6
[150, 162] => 9.7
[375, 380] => 5.4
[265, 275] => 9.8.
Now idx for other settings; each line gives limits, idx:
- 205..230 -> 0.13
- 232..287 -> 0.22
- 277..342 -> 0.42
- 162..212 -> 0.13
